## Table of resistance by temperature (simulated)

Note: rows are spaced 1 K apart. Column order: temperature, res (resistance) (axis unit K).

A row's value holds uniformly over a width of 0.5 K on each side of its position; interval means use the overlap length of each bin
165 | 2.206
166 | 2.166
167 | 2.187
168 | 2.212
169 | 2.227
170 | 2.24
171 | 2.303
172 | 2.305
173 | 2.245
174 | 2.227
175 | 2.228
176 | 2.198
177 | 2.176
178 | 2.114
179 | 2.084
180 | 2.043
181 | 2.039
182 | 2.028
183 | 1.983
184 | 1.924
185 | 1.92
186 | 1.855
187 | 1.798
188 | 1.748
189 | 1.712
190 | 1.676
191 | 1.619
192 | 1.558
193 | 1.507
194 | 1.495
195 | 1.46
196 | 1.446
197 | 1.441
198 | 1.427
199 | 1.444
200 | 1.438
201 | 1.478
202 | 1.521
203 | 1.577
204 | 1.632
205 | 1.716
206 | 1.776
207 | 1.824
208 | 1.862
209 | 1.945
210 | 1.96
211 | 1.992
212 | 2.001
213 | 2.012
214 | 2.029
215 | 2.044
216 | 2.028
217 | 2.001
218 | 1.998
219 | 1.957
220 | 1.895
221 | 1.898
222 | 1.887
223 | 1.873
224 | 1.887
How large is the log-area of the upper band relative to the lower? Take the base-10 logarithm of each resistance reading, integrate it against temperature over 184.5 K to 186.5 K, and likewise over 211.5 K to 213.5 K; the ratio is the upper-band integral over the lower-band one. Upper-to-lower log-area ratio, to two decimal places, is 1.10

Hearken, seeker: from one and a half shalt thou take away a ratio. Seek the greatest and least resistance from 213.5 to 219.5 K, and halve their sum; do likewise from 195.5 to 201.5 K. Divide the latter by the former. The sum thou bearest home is 0.77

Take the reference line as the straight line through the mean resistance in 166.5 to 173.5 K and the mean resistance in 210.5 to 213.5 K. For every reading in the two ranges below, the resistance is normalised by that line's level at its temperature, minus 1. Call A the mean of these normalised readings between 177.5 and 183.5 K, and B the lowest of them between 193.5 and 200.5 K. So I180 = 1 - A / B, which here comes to 0.8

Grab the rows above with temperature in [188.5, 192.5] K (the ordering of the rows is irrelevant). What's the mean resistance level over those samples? 1.64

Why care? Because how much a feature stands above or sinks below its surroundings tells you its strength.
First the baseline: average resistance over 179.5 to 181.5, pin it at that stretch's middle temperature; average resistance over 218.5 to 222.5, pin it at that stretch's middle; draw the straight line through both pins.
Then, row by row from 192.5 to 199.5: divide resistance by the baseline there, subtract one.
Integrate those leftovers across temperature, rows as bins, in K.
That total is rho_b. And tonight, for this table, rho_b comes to -1.9 K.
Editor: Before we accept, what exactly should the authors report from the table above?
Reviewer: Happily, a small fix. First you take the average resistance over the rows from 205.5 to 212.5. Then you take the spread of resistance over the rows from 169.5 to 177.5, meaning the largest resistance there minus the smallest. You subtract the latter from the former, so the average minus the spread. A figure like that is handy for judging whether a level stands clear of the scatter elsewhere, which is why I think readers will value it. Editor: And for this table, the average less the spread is 1.78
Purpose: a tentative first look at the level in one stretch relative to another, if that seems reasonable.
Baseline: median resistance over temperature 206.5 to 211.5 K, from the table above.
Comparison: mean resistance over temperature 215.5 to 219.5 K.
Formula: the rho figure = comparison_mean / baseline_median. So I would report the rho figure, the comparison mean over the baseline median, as 1.0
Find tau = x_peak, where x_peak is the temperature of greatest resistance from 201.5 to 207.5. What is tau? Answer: 207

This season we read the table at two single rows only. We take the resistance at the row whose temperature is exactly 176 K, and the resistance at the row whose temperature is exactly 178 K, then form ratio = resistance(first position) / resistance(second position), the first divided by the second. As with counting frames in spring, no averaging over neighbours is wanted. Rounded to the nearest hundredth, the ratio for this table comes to 1.04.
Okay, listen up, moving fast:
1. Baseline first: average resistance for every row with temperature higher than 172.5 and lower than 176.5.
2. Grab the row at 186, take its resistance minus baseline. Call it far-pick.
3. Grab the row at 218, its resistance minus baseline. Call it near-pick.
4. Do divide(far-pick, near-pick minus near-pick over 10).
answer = 1.81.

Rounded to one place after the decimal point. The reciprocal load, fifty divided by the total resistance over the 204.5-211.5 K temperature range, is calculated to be 3.8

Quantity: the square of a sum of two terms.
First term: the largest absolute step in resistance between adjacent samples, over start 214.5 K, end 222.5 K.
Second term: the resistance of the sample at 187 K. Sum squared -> 3.5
